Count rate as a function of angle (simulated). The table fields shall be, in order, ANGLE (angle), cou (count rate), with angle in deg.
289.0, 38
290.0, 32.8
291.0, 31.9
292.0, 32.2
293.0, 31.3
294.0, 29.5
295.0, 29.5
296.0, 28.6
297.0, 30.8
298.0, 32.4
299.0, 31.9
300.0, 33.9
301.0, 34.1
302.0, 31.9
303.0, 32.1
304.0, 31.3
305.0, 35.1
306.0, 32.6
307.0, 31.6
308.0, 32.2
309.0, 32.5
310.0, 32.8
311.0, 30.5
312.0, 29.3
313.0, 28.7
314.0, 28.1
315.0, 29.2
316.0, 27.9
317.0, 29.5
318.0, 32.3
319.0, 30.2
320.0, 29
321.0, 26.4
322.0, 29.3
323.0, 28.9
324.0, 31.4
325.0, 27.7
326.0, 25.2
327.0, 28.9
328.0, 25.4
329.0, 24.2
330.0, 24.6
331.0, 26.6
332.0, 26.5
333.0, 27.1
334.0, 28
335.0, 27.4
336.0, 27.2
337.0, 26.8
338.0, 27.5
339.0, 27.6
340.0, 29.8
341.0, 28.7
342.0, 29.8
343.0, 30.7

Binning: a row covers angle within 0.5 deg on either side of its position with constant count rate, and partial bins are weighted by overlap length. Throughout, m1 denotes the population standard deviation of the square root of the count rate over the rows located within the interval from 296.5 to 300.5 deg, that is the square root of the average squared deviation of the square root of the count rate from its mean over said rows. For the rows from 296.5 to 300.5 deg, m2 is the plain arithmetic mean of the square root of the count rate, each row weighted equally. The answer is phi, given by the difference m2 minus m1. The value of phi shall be 5.6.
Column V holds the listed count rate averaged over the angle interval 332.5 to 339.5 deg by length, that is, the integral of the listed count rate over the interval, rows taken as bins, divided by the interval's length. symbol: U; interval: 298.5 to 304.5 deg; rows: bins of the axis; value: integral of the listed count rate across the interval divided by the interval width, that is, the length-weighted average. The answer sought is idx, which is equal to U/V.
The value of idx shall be 1.19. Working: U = 32.5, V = 27.4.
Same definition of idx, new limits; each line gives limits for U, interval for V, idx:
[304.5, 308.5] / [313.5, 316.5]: 1.16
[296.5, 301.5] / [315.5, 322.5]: 1.12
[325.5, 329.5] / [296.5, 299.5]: 0.82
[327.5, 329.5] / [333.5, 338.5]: 0.91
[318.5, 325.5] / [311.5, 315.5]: 1.01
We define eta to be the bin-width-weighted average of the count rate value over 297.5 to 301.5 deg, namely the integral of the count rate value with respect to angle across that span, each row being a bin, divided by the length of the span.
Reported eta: 33.1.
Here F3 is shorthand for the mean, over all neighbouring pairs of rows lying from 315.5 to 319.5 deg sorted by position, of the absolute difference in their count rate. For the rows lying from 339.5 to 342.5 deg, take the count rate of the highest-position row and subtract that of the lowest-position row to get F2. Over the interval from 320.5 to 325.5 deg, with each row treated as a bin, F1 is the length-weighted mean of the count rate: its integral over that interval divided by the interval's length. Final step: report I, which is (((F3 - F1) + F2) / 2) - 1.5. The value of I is -14.8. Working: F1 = 28.7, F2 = 0.0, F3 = 2.2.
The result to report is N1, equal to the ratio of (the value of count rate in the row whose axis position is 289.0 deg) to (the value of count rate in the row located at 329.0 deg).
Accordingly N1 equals 1.6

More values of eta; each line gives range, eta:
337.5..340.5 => 28.3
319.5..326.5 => 28.3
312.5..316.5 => 28.5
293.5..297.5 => 29.6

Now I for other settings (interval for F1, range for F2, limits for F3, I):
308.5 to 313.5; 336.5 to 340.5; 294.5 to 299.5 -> -14.7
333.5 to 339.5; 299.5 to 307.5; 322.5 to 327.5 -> -14.8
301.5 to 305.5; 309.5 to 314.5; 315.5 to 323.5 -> -19.2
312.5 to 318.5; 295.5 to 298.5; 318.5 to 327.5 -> -13.0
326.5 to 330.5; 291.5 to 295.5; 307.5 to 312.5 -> -15.2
